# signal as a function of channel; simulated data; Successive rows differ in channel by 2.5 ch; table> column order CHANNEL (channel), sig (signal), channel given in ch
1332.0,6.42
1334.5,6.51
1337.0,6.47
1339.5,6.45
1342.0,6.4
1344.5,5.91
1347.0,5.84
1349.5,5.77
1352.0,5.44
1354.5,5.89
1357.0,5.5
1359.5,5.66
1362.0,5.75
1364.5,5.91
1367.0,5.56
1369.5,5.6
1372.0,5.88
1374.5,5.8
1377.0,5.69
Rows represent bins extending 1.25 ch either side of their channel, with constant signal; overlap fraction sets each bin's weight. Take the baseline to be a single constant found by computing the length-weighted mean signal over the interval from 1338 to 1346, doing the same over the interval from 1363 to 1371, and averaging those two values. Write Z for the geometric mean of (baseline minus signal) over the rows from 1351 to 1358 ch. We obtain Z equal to 0.27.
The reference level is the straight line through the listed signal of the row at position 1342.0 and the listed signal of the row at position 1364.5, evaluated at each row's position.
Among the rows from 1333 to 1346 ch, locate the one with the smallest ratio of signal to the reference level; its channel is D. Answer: 1344.5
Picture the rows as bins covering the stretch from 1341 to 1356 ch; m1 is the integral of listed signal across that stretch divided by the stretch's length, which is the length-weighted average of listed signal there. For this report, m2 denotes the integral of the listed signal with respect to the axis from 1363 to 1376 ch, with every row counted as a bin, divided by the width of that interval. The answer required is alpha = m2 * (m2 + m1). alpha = 67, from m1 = 5.86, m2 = 5.75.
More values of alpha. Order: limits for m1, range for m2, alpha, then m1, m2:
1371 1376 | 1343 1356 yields 67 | 5.83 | 5.78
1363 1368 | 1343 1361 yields 66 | 5.74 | 5.73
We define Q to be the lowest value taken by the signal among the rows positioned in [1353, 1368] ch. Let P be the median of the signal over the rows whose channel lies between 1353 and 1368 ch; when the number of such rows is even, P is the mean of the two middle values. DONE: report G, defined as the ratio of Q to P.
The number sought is 0.964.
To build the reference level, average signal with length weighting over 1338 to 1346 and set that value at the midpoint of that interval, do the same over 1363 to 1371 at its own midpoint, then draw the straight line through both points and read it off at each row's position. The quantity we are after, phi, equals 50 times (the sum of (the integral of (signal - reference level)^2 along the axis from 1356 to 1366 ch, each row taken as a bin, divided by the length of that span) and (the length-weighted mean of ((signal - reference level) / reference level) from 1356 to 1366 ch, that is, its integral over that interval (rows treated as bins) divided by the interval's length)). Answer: 1.81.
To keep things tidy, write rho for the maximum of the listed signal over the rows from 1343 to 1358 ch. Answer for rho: 5.91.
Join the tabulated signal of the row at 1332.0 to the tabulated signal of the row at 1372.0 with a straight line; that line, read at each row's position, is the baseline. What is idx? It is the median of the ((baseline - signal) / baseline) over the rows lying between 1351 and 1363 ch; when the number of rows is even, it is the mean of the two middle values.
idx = 0.064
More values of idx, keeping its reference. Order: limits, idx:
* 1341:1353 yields 0.061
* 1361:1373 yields 0.044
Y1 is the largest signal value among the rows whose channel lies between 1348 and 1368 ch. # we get 5.91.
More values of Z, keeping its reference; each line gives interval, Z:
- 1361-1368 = 0.18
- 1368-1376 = 0.18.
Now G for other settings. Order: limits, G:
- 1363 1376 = 0.959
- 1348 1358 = 0.965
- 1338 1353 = 0.926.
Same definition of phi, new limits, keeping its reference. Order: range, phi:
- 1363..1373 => 2.05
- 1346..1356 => 4.16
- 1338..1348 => 2.08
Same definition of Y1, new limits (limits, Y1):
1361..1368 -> 5.91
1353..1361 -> 5.89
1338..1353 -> 6.45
